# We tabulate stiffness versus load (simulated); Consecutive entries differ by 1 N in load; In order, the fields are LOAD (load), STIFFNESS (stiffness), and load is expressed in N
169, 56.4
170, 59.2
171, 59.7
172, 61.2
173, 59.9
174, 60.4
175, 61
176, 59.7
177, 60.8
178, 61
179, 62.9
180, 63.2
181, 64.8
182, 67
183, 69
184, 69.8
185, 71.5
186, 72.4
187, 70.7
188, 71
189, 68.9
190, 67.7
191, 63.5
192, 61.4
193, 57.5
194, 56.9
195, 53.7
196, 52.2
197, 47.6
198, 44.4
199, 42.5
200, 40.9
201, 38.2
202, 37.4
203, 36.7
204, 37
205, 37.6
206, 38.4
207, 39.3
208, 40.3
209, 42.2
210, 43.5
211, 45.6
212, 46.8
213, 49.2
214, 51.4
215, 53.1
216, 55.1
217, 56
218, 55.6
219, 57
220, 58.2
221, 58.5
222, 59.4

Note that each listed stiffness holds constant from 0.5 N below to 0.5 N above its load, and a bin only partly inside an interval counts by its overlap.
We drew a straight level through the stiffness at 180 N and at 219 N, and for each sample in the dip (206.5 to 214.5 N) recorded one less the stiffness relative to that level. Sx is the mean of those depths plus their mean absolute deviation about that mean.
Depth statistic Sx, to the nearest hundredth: 0.30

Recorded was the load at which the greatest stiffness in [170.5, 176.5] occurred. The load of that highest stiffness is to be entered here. 172 N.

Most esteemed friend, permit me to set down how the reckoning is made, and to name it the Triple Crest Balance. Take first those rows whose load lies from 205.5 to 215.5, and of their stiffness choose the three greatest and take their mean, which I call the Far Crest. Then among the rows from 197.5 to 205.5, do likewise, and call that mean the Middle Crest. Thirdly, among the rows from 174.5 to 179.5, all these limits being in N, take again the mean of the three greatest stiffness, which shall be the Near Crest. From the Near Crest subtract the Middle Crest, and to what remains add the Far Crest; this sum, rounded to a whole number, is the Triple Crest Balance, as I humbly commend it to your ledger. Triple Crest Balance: 70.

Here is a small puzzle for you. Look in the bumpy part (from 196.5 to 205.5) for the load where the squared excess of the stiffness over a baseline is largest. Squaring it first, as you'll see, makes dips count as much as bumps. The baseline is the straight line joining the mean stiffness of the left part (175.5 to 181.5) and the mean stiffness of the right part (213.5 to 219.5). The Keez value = 203 N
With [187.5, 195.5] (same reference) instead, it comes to 188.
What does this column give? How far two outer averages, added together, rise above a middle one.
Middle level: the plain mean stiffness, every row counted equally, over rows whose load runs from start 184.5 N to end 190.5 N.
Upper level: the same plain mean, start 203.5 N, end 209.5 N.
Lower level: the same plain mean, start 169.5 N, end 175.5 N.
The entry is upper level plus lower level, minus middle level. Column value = 29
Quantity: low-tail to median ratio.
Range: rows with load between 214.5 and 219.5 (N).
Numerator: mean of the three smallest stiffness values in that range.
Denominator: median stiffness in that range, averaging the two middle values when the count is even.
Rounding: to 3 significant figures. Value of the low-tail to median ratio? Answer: 0.982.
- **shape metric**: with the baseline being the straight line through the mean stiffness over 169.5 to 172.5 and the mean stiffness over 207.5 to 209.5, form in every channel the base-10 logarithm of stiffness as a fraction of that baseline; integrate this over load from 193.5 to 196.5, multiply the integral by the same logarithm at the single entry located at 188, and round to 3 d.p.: 0.022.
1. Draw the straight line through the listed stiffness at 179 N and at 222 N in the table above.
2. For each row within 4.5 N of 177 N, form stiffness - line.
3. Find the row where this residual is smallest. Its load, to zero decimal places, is 173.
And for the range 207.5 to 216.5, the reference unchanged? 208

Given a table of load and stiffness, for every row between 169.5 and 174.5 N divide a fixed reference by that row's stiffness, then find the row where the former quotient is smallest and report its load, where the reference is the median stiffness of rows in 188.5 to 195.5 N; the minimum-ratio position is 172 N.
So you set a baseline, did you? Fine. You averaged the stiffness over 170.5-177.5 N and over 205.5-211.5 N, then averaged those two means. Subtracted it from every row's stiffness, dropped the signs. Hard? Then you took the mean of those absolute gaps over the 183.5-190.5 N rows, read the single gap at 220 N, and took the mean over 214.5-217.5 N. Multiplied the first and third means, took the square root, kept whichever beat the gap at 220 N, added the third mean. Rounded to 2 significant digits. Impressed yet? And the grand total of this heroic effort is 12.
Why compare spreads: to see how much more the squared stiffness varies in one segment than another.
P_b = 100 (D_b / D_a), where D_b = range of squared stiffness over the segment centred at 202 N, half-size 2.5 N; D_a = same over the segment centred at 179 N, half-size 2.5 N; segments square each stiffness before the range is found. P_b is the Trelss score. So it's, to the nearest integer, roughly 65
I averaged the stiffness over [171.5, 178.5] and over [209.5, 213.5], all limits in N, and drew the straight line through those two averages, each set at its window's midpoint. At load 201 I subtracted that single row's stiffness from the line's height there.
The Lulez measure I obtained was 12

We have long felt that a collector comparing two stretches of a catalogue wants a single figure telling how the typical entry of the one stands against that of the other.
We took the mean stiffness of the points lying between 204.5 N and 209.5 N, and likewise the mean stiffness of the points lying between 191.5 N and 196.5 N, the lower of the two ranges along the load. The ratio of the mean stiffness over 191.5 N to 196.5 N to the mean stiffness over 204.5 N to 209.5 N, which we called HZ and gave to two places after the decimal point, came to 1.42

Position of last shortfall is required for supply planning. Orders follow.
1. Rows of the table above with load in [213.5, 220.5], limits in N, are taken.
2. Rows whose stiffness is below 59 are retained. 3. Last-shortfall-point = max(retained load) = 220 N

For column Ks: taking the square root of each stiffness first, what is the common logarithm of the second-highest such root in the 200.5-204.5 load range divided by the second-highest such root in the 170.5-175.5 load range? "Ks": -0.11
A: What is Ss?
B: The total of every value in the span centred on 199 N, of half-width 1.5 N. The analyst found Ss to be 128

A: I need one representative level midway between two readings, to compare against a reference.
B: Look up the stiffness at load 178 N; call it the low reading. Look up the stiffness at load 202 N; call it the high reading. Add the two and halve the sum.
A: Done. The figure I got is 49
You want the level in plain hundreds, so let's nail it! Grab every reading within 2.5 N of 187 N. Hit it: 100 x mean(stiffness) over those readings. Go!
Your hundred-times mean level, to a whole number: 7090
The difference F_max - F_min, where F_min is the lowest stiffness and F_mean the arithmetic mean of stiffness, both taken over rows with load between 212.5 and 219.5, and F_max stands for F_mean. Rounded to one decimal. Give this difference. 4.7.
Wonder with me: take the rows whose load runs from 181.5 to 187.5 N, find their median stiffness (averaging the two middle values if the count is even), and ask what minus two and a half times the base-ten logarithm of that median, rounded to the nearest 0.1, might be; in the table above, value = -4.6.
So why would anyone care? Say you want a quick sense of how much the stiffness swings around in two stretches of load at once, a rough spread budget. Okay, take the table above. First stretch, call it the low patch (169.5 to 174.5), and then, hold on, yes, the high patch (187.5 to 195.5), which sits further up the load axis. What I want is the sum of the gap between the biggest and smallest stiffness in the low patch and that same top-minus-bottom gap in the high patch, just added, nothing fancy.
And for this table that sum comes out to 19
